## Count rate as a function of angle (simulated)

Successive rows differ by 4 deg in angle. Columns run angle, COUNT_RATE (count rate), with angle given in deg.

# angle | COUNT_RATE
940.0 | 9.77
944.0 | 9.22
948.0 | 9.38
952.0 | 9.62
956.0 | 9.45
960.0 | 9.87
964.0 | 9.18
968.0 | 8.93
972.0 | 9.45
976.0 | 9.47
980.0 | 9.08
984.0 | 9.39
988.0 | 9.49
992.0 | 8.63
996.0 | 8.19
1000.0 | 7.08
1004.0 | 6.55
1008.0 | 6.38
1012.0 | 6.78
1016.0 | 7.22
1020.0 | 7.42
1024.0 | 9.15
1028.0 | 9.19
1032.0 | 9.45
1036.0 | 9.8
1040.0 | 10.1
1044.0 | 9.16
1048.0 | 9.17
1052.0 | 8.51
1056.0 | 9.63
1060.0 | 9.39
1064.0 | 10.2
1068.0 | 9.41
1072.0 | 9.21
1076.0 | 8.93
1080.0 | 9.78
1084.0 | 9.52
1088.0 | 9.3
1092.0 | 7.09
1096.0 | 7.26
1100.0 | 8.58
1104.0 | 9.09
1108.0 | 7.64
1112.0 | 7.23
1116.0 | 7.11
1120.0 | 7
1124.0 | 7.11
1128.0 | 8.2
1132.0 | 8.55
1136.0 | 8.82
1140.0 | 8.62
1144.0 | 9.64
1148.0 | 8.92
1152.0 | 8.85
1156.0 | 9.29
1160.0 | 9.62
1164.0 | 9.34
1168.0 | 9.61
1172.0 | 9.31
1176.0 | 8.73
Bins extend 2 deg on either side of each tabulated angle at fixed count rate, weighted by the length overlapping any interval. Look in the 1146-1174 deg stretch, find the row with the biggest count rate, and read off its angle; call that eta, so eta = 1160.0 deg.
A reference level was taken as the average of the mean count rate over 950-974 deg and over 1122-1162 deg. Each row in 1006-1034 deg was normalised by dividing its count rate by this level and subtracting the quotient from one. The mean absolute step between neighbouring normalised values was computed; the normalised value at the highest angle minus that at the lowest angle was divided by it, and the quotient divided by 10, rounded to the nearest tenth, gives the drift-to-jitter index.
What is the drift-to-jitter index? -0.6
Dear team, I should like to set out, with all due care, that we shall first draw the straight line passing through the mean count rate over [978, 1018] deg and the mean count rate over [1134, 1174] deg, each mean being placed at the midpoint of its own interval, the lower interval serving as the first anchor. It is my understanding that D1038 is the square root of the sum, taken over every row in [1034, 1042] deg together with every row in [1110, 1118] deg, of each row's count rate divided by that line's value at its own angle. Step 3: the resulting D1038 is 2.01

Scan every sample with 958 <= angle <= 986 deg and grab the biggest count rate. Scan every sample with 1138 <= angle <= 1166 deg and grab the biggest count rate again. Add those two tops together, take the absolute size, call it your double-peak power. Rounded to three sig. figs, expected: 19.5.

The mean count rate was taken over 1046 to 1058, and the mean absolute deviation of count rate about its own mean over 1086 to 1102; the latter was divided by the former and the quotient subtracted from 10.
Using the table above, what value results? 9.90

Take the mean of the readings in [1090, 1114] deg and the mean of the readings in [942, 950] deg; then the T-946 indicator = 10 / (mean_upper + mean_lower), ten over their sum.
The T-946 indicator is 0.58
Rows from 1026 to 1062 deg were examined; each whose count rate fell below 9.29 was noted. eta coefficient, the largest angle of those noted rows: 1052.0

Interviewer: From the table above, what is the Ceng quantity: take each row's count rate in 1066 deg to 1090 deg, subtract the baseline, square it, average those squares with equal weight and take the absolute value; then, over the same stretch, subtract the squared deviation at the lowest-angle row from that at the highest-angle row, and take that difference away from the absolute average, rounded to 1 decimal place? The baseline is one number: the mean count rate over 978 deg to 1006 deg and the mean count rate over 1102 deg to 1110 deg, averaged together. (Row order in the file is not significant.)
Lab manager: 1.3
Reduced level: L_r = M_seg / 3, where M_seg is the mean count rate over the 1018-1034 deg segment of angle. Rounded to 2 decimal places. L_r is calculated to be 2.93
